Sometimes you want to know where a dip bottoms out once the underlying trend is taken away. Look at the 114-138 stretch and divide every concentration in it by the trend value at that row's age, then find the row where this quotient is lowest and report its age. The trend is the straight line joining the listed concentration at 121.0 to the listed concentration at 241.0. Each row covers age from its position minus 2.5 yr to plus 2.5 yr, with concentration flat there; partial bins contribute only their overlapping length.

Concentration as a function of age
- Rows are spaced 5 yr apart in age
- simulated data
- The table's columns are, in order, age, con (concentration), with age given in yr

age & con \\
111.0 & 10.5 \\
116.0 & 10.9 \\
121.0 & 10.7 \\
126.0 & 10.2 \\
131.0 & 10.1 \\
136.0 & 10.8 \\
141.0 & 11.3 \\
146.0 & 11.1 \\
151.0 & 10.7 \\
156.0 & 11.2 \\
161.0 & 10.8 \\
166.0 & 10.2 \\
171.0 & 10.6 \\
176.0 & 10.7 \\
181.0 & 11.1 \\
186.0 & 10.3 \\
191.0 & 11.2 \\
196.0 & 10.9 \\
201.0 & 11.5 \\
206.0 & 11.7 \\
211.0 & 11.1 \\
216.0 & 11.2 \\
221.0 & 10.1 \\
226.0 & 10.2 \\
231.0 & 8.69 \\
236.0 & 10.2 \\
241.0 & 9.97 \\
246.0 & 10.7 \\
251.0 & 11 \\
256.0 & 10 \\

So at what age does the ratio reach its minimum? 131.0 yr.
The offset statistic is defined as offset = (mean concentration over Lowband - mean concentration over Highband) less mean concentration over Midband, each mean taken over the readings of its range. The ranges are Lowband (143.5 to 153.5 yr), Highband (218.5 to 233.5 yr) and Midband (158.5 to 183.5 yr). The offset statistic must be -9.4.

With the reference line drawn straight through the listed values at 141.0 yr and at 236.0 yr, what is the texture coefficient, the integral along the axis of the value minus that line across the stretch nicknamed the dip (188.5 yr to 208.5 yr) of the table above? 13.8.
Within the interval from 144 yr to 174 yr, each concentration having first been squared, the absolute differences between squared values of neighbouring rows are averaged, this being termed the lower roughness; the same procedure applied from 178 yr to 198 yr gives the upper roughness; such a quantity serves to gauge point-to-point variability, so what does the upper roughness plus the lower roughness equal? 24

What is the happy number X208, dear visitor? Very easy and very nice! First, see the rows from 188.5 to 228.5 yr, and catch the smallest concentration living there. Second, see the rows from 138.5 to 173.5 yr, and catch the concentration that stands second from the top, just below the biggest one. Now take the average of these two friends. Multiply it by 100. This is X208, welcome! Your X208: 1065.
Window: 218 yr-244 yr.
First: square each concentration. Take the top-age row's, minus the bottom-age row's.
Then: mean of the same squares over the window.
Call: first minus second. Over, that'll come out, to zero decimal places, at -100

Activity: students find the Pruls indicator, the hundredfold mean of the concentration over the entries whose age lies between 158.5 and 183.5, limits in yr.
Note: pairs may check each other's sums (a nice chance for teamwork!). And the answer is 1068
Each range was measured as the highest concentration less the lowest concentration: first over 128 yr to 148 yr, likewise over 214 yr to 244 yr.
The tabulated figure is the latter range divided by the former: 2.1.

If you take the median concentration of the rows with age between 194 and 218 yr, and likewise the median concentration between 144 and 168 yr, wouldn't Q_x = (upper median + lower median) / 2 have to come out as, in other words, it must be 11.0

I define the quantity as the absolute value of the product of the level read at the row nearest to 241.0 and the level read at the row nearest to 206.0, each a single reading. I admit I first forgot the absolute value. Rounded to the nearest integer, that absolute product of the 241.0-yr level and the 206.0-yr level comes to 117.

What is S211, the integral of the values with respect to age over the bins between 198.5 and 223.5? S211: 278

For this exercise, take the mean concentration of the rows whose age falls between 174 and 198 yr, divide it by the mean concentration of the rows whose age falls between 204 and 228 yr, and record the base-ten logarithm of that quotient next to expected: -0.001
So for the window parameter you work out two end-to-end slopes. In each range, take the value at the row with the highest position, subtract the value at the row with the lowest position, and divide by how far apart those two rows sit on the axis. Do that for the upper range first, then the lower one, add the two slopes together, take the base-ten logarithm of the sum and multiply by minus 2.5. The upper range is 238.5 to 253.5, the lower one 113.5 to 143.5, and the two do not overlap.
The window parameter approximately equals 2.3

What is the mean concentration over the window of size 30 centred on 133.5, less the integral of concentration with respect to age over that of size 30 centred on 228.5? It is -291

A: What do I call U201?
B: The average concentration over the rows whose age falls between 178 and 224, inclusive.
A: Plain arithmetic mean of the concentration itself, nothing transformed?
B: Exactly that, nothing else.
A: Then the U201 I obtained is 11.0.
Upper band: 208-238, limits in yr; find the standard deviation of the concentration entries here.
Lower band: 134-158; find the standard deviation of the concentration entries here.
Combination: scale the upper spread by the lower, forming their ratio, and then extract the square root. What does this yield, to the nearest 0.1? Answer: 1.9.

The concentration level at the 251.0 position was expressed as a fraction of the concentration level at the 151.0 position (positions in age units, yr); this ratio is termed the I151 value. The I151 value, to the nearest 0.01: 1.03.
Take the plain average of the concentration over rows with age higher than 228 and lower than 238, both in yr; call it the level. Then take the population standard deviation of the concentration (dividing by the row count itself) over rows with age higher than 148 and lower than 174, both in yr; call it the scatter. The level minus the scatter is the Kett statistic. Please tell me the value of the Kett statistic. 9.12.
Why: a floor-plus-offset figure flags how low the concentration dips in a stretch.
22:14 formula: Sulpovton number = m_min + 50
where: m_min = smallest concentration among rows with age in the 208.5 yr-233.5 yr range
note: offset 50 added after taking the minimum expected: 58.7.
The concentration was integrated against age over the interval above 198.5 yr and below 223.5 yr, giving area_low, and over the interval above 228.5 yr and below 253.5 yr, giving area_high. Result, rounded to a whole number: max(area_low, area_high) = 278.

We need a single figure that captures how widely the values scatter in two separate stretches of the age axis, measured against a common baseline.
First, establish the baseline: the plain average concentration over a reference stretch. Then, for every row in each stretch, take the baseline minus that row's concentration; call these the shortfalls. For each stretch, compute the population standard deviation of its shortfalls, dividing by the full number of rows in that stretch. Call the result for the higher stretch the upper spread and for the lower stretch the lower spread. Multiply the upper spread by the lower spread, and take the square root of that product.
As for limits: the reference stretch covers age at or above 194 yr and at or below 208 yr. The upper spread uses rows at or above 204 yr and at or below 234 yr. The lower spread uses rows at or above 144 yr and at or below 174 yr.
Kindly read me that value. 0.57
